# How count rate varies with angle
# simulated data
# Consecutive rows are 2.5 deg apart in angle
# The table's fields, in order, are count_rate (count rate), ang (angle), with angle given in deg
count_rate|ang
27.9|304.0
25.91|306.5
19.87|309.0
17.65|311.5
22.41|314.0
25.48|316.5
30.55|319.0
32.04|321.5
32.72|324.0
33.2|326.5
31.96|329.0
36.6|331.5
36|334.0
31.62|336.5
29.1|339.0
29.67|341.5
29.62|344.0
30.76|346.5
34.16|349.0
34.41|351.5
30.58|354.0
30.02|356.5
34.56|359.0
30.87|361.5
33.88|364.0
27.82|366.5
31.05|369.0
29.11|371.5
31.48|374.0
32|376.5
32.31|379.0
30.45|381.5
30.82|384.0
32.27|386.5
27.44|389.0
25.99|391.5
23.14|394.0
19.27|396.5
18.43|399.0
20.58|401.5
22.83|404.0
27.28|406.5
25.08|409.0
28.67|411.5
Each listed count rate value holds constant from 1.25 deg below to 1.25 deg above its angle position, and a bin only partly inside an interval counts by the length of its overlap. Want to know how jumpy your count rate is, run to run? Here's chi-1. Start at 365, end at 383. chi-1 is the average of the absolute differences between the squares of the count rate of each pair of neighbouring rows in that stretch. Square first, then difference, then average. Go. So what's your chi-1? 103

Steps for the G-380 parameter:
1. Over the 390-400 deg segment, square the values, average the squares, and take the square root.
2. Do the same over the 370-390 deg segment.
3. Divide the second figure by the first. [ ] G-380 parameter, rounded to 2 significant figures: 1.4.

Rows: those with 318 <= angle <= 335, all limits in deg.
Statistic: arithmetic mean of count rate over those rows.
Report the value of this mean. 33.3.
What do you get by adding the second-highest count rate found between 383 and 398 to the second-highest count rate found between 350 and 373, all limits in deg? 65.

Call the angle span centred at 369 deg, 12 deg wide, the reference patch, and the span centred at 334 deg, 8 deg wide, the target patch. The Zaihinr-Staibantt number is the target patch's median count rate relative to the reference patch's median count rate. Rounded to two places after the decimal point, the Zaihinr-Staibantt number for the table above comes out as 1.16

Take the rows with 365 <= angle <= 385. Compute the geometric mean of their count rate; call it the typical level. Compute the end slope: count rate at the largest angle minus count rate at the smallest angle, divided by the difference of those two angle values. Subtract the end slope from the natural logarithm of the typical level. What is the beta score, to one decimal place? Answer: 3.2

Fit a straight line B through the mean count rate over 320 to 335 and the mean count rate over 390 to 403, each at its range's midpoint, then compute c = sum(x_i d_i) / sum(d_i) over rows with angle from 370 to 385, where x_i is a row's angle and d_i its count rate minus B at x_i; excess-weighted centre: 378.5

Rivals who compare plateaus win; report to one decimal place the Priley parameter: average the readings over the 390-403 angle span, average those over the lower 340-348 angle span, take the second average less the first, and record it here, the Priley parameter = 8.5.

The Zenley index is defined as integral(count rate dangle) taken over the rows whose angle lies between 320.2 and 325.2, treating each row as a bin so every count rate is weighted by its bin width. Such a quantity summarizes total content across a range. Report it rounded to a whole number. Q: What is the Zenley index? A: 162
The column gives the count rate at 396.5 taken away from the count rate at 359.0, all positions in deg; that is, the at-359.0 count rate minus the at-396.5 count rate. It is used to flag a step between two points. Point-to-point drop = 15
